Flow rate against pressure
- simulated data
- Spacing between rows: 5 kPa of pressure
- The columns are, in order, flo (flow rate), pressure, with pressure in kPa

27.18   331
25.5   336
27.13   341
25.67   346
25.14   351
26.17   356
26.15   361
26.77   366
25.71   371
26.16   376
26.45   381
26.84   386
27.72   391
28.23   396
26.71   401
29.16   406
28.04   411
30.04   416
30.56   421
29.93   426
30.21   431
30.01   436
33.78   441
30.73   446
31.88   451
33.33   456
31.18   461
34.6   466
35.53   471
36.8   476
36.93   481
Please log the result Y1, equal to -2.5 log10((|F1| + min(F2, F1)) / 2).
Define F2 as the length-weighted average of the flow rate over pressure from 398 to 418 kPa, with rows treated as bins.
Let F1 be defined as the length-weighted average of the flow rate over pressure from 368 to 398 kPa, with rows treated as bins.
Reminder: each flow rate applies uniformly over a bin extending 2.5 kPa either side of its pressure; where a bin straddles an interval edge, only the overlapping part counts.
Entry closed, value -3.57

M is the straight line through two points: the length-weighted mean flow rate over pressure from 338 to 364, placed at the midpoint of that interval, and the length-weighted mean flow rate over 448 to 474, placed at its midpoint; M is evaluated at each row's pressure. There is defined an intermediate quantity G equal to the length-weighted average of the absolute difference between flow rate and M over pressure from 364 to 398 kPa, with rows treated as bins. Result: 1.2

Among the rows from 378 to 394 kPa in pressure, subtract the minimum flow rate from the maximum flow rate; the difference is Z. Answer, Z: 1.3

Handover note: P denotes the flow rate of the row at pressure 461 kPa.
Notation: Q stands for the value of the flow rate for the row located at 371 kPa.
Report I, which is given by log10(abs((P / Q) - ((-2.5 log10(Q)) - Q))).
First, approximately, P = 31.18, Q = 25.71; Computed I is 1.48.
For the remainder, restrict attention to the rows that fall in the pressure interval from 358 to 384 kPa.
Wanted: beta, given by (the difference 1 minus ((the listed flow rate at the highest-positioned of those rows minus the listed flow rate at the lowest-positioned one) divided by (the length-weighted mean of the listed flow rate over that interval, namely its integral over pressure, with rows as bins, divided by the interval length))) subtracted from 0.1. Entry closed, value -0.89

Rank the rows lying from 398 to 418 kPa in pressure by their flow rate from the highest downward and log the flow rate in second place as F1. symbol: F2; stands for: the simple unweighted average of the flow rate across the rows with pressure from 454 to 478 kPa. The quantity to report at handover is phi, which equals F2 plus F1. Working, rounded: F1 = 29.16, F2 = 34.3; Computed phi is 63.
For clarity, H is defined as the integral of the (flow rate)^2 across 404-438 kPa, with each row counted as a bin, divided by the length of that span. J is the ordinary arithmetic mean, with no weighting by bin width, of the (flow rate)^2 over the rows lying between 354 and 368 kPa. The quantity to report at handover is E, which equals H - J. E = 188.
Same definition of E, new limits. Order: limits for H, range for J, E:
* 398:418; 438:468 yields -253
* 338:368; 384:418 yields -107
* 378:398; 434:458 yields -279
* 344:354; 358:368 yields -53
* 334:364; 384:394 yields -69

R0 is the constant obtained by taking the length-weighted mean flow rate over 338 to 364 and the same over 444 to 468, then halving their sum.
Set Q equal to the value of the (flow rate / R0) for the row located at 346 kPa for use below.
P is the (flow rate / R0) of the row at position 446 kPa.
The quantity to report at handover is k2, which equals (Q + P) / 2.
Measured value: 0.966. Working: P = 1.05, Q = 0.88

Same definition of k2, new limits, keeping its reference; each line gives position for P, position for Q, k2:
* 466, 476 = 1.223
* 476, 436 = 1.144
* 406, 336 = 0.936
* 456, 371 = 1.011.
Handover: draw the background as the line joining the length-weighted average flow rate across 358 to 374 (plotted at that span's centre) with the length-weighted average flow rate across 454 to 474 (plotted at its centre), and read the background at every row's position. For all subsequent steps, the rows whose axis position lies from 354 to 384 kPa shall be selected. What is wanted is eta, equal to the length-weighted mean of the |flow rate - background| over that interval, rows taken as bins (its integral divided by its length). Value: 0.71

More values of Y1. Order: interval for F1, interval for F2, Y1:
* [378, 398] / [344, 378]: -3.56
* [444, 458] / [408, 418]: -3.71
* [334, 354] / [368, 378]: -3.53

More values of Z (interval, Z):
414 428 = 0.6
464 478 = 2.2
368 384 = 0.7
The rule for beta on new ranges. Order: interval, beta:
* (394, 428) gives -0.84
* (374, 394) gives -0.84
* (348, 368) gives -0.84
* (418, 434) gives -0.91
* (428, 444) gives -0.79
